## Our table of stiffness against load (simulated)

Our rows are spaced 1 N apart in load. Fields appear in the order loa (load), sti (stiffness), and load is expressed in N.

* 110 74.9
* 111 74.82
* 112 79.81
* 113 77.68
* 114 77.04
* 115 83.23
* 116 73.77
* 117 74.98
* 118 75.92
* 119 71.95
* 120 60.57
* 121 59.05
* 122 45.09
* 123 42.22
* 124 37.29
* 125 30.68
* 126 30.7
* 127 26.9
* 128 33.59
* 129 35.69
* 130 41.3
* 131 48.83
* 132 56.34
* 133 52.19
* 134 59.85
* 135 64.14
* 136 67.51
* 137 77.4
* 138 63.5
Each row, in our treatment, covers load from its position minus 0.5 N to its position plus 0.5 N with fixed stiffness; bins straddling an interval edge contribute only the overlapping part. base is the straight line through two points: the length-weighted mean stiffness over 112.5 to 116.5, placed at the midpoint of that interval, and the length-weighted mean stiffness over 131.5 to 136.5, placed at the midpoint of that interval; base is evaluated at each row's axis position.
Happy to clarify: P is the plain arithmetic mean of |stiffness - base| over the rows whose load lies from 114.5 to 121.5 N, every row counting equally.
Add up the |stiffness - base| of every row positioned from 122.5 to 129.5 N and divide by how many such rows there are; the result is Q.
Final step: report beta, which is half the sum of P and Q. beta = 19.4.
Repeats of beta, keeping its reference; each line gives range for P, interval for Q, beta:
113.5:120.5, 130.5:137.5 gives 6.3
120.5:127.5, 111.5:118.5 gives 16.2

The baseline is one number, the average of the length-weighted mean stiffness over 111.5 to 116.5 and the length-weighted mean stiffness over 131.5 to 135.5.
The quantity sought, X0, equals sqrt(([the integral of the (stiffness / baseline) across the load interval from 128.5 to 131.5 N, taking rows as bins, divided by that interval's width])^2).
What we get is 0.61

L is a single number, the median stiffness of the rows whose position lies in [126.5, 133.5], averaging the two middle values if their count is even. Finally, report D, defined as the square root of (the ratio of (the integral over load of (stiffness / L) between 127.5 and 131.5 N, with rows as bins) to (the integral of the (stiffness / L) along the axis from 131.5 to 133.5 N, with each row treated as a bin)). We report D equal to 1.2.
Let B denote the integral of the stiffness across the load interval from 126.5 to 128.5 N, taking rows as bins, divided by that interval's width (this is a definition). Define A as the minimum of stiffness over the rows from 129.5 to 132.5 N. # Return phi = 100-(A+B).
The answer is 28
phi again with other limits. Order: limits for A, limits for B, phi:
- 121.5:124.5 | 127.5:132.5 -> 20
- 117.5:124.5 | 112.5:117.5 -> -15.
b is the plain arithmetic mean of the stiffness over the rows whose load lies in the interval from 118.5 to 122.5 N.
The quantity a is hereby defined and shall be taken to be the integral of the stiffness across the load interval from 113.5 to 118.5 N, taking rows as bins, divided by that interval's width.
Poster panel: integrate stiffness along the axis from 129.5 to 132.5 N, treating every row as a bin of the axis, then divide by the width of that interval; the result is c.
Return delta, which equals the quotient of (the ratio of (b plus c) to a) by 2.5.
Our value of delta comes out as 0.56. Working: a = 77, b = 59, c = 49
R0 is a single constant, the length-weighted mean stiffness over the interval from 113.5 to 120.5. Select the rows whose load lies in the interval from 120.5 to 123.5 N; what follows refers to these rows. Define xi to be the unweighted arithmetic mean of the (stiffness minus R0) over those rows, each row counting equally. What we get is -25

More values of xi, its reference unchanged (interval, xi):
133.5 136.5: -10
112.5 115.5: 5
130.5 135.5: -18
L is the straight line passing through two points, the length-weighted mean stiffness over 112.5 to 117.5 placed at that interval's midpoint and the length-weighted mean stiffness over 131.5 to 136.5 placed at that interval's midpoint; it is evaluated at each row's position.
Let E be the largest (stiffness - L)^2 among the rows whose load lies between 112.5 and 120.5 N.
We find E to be 149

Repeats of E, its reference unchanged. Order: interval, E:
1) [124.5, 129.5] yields 1560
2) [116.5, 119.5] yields 3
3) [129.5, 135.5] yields 500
